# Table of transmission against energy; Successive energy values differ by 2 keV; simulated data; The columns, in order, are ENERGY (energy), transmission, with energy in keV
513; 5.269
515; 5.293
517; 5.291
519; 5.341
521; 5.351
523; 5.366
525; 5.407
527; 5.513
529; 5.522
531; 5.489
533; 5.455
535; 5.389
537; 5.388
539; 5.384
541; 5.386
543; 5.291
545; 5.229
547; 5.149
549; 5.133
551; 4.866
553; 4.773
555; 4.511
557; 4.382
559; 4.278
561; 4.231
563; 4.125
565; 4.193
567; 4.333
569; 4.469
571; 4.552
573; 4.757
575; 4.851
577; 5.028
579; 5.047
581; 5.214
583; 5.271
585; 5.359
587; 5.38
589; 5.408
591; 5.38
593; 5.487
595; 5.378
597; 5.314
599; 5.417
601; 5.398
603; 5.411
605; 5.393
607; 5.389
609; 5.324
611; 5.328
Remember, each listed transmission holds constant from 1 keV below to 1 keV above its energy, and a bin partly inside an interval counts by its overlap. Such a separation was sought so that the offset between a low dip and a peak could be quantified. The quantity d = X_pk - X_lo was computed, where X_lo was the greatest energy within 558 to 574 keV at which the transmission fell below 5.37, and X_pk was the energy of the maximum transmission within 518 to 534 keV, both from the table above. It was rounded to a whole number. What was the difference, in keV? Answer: -44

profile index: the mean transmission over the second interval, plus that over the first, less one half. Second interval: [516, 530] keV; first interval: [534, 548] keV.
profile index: 10.2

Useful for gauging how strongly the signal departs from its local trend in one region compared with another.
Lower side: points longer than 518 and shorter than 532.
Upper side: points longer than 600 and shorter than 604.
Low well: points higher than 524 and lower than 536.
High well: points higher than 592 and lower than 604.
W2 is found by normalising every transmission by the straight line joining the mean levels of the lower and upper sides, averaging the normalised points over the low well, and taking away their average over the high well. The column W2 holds 0.008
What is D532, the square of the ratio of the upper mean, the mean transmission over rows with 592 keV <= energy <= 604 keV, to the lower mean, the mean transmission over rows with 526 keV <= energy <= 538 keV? 1.0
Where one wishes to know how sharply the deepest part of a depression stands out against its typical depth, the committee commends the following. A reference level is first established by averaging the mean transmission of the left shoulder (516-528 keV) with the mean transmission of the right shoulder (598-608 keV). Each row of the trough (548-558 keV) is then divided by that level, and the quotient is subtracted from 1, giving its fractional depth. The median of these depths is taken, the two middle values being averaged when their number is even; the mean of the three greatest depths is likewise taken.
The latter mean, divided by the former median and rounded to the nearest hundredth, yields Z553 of 1.35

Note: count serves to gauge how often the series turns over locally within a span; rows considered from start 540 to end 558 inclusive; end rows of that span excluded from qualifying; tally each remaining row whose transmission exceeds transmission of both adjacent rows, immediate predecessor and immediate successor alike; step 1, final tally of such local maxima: 0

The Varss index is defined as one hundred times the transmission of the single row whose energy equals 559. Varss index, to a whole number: 428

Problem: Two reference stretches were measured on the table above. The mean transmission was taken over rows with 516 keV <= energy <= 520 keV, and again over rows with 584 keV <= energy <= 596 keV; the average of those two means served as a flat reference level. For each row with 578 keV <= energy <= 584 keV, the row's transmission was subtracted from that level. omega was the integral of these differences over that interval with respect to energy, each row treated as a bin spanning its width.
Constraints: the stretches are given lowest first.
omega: 1.1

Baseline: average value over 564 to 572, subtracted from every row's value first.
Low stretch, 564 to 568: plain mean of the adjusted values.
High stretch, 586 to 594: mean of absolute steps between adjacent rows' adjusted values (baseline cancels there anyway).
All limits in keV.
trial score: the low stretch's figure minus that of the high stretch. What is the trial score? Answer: -0.2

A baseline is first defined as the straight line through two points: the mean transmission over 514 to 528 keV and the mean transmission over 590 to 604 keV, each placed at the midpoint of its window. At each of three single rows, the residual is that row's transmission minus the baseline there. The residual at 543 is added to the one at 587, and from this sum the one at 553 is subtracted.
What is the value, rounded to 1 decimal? 0.5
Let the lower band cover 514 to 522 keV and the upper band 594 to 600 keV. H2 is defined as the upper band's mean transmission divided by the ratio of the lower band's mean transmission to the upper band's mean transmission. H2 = 5.42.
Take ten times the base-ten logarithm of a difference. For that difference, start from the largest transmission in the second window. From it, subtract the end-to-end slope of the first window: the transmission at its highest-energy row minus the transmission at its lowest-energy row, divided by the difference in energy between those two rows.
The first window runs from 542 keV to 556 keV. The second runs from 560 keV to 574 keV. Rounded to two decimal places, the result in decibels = 6.83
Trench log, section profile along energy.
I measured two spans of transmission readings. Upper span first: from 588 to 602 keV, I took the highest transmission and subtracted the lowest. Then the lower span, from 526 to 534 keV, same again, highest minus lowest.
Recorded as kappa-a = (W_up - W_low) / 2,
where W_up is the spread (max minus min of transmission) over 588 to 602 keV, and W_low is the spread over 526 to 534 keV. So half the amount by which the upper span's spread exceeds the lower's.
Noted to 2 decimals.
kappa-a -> 0.05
